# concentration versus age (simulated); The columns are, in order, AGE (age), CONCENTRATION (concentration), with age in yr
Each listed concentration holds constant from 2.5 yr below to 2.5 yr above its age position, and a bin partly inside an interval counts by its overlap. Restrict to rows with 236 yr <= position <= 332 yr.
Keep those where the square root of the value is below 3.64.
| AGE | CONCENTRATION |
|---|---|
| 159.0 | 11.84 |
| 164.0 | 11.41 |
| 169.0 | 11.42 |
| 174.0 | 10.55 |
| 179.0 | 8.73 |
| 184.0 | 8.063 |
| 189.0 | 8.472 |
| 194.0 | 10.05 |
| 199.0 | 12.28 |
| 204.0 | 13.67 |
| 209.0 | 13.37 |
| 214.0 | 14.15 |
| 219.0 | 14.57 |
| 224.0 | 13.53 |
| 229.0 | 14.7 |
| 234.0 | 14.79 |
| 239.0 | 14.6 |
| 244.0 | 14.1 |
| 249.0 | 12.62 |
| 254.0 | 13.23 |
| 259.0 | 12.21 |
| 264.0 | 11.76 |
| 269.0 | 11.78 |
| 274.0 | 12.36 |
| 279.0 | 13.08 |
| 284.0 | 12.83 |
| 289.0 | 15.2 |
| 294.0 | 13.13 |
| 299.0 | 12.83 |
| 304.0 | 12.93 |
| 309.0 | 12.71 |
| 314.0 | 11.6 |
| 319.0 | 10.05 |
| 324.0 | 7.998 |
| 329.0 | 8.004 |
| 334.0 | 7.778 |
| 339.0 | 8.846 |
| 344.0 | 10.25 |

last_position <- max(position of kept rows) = 329.0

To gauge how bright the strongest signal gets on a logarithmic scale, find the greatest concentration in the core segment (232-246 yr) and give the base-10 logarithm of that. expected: 1.17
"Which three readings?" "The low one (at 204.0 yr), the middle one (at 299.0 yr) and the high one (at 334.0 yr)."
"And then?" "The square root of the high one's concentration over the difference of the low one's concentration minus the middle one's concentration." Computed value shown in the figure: 3.04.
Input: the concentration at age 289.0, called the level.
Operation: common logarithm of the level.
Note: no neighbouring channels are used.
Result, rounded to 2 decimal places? 1.18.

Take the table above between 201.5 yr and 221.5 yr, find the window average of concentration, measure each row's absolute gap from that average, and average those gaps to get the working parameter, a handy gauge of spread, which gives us 0.42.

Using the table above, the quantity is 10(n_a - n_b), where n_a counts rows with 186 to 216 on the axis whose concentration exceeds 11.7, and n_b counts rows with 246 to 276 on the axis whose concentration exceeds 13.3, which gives 40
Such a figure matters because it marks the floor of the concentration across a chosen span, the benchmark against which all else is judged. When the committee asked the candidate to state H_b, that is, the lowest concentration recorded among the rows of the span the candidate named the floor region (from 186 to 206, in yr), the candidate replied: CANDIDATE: 8.472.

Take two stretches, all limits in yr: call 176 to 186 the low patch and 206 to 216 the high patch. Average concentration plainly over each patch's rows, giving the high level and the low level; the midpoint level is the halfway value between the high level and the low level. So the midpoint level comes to 11.1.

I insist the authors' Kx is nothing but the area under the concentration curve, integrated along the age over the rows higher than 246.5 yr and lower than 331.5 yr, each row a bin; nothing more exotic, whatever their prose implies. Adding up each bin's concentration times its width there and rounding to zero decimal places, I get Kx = 1022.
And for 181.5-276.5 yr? 1202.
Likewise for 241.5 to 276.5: 440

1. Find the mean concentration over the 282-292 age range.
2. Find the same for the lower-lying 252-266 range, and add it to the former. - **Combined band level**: 26.4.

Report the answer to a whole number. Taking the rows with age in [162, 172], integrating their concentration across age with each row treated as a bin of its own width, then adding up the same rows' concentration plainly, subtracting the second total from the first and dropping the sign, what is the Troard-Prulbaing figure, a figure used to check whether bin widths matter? 91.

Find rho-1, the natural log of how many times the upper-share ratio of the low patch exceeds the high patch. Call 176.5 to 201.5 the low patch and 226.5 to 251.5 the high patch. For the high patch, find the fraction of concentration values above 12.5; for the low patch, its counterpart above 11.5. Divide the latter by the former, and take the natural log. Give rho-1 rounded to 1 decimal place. -1.6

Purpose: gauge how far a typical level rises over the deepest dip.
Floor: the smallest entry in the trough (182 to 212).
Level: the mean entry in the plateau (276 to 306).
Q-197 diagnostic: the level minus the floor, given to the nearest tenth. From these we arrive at 5.3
